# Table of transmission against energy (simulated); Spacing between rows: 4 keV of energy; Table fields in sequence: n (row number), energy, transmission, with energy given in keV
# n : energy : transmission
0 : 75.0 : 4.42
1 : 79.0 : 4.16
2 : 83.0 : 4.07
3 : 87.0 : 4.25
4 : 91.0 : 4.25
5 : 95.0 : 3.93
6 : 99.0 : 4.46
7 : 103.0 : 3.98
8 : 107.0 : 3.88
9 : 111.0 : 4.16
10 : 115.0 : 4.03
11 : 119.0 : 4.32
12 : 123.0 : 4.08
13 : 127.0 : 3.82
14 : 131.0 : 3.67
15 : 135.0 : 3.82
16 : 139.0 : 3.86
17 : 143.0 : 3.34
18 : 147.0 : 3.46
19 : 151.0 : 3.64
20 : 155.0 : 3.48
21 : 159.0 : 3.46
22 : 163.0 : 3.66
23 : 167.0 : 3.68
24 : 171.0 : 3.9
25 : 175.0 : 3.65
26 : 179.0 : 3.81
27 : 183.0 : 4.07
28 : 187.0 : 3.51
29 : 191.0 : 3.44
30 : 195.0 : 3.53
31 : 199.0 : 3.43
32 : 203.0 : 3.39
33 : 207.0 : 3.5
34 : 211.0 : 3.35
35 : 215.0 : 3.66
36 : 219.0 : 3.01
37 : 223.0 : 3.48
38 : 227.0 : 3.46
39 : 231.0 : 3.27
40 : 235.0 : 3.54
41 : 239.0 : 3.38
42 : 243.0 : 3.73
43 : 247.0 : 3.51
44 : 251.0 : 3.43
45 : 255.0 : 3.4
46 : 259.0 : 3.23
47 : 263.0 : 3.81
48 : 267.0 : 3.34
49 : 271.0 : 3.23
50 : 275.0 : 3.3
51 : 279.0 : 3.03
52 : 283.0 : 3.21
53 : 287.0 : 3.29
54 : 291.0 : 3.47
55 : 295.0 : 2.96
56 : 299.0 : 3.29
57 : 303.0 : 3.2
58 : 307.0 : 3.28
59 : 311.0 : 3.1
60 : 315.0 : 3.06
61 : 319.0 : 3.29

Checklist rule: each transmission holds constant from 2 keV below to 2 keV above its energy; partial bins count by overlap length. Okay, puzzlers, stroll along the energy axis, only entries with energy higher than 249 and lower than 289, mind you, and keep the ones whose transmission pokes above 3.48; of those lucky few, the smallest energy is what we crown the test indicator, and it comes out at 263.0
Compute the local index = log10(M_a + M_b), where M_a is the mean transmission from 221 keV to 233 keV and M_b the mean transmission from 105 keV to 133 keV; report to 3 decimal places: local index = 0.869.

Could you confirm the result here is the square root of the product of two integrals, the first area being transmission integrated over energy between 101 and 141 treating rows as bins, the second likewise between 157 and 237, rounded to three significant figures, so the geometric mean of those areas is 212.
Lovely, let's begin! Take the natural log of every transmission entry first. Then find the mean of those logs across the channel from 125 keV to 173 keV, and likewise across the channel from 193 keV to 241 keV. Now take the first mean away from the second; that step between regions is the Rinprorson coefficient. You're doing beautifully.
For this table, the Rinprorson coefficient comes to -0.066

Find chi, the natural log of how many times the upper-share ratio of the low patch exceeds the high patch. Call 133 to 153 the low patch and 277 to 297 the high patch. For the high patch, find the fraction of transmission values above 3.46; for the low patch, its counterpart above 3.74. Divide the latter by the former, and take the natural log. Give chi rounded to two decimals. 0.69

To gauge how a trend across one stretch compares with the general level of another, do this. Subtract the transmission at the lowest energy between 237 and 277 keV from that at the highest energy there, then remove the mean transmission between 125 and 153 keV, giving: -3.7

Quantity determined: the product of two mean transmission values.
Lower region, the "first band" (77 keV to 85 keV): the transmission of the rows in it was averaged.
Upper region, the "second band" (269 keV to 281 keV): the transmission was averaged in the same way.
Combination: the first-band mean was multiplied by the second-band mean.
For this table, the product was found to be 13.1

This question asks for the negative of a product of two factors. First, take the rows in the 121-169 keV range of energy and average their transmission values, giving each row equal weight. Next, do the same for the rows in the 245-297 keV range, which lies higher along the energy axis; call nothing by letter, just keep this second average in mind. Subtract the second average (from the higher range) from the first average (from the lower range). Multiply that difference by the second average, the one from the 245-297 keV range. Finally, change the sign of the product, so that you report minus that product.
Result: -1.1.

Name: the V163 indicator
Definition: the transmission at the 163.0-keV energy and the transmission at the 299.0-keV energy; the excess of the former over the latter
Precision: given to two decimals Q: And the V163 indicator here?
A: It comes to 0.37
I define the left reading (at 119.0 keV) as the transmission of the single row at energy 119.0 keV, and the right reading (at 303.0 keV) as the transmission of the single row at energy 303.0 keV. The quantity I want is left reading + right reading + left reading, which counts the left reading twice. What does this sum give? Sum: 11.8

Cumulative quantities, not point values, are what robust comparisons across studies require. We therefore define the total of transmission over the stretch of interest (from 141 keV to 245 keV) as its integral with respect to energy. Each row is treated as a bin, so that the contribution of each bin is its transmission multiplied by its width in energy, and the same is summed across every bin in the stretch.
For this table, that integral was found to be 367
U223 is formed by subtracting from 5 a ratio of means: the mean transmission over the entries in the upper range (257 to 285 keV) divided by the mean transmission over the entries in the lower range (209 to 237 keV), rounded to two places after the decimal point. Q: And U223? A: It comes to 4.03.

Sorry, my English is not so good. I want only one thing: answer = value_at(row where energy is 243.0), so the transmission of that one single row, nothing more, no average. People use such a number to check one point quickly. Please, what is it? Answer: 3.73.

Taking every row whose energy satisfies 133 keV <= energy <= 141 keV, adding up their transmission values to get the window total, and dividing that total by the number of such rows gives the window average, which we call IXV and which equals 3.84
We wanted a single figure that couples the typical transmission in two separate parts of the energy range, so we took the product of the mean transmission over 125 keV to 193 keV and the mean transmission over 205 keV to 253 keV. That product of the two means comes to 12.6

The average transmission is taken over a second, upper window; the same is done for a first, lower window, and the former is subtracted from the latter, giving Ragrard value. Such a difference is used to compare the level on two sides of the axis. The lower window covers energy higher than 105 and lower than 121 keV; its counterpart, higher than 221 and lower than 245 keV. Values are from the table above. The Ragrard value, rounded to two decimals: 0.62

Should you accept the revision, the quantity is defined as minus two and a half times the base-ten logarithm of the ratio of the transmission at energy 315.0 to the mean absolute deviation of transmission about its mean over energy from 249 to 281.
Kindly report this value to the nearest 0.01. -3.27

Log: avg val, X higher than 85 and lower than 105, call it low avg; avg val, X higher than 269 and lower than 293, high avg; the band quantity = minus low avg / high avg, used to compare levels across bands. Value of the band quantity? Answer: -1.28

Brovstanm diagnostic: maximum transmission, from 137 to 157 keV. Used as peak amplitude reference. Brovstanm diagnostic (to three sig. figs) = 3.86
